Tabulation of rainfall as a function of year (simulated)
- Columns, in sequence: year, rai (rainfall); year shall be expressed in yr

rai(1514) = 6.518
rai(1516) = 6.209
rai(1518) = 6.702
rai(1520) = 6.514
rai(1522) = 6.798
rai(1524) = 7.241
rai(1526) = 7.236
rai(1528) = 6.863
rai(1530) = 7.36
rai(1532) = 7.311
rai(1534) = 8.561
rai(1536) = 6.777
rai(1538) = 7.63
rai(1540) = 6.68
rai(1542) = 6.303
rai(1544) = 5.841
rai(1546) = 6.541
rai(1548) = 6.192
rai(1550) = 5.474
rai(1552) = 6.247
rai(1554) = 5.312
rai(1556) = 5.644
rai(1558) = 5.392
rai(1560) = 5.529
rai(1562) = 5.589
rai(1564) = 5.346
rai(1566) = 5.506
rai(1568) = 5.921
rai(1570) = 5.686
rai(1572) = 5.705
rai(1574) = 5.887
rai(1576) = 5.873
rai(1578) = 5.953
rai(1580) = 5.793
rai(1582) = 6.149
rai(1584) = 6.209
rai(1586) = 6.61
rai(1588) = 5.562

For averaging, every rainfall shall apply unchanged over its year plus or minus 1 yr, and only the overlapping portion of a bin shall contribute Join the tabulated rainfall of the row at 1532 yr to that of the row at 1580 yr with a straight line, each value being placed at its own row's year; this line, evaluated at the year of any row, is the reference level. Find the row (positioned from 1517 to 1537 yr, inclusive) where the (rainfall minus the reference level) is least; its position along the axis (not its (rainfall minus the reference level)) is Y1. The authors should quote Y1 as 1520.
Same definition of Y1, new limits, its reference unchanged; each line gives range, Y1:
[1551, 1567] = 1554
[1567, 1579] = 1570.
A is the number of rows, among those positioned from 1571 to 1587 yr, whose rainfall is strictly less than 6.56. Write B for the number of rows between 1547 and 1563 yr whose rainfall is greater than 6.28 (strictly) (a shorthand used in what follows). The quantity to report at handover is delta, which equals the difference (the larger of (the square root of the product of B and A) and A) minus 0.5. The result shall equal 6.5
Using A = 7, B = 0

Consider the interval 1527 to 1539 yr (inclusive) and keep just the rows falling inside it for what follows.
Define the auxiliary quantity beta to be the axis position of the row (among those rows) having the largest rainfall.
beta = 1534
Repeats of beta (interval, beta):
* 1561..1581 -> 1578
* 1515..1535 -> 1534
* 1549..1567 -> 1552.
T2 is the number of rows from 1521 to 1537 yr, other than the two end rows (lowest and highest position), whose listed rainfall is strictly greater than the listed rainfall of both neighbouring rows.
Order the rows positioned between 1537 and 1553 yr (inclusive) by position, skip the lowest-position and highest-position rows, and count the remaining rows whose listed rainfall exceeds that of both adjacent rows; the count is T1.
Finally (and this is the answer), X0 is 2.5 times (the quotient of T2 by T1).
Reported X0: 7.5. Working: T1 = 1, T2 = 3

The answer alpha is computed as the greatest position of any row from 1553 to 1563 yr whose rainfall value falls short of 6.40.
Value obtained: 1562 yr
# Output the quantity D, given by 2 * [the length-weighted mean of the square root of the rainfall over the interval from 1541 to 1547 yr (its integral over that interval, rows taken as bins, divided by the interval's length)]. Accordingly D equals 4.99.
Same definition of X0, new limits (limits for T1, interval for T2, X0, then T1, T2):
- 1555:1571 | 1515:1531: 2.5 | 2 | 2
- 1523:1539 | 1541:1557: 2.5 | 2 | 2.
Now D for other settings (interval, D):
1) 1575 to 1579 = 4.86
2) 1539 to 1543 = 5.10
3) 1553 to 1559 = 4.67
